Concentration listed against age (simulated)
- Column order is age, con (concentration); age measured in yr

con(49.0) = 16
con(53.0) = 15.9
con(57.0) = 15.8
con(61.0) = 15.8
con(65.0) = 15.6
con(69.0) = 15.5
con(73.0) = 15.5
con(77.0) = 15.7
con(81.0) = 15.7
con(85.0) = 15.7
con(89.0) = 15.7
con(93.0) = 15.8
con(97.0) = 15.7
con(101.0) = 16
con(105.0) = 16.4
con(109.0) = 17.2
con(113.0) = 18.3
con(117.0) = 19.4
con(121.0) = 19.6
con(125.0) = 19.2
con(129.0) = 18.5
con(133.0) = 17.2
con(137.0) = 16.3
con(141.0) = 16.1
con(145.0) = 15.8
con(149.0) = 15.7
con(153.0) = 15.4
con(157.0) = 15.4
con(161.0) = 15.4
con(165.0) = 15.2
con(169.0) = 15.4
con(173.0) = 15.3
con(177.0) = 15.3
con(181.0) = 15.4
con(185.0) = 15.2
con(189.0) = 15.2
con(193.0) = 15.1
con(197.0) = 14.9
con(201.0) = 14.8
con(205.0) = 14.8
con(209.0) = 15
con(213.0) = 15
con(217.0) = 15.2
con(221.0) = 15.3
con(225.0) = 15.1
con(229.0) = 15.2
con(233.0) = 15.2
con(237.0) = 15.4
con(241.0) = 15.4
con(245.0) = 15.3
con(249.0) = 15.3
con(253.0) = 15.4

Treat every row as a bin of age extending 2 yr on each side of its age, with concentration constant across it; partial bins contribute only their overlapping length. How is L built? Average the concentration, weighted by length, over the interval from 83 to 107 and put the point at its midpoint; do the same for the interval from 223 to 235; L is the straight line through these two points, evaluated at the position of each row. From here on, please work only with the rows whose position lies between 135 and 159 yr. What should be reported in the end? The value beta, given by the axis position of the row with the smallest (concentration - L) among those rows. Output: 153.0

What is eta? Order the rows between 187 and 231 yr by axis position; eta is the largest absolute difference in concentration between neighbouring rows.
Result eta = 0.2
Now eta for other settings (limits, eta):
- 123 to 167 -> 1.3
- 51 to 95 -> 0.2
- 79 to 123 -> 1.1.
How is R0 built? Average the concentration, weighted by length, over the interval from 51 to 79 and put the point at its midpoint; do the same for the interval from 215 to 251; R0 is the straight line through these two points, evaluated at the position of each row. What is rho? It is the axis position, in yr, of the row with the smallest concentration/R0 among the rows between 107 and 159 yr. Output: 153.0 yr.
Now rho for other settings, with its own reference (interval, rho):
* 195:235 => 201.0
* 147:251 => 201.0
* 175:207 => 201.0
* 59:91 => 69.0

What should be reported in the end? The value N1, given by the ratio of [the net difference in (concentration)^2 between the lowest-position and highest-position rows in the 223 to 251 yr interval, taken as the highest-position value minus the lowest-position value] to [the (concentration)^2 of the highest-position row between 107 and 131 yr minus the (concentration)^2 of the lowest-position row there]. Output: 0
